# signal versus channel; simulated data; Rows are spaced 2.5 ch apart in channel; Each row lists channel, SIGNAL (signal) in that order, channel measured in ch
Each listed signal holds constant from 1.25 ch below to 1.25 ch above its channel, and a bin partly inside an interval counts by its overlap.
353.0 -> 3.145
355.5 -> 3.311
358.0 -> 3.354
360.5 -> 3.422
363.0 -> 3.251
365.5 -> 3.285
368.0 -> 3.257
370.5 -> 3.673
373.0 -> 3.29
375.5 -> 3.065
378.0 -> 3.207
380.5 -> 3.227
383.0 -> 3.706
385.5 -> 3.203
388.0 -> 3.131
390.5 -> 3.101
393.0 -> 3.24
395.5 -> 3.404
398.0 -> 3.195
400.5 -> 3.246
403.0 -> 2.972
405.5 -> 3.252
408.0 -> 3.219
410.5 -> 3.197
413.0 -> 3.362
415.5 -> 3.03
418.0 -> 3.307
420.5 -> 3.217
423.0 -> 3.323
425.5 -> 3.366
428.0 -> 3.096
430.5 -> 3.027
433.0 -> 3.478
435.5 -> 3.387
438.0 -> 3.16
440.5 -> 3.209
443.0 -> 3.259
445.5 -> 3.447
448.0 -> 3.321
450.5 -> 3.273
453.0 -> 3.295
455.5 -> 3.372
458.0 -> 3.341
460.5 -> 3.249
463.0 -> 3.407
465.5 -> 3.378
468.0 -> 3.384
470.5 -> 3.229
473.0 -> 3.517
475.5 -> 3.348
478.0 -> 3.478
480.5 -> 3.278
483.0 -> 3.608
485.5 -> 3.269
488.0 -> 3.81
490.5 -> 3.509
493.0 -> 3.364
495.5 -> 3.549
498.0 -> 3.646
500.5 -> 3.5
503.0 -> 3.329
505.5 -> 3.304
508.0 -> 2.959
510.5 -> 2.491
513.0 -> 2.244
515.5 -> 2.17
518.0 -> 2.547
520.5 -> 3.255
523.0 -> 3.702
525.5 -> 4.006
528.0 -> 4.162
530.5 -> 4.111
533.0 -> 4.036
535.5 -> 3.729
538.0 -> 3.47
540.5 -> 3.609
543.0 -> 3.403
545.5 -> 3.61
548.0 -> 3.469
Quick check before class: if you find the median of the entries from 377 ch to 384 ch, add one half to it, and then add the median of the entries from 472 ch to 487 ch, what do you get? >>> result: 7.14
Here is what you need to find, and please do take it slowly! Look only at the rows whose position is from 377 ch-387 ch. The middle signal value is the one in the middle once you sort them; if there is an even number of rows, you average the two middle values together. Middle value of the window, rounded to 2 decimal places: 3.22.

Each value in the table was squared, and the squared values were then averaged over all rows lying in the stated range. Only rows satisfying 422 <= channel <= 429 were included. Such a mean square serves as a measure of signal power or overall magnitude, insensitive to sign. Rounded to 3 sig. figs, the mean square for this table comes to 10.7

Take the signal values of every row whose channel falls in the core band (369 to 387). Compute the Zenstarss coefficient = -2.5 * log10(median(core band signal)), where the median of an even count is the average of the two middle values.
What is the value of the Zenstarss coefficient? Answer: -1.27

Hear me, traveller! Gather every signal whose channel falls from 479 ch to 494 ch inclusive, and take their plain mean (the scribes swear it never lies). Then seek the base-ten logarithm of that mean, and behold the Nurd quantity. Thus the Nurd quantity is 0.541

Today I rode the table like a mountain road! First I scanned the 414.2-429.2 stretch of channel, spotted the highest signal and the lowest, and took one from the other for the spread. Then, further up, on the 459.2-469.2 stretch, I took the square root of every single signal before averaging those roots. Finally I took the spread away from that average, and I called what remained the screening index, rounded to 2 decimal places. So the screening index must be 1.50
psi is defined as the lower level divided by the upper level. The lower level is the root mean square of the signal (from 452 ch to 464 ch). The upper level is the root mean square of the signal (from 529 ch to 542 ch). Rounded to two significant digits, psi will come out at 0.88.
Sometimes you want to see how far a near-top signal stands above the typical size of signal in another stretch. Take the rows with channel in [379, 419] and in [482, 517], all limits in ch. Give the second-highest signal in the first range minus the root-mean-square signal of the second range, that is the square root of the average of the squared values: 0.2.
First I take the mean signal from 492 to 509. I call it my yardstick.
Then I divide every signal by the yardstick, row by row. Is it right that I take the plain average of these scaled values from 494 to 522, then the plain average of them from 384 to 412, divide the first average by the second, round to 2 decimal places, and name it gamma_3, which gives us 0.94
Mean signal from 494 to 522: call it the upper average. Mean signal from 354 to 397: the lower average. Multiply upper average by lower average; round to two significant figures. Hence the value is 9.9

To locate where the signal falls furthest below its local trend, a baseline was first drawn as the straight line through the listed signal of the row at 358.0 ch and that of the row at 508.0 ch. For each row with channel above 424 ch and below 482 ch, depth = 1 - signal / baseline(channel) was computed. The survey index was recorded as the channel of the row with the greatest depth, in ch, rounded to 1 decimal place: 430.5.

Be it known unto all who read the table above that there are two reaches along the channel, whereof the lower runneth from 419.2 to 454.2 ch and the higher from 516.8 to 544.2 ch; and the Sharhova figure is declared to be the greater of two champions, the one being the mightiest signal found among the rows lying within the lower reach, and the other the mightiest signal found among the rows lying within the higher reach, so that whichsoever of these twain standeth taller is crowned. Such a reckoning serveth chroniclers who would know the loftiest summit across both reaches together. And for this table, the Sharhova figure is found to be 4.16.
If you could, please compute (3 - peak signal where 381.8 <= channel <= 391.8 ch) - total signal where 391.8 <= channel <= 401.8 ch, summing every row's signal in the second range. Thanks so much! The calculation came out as -13.8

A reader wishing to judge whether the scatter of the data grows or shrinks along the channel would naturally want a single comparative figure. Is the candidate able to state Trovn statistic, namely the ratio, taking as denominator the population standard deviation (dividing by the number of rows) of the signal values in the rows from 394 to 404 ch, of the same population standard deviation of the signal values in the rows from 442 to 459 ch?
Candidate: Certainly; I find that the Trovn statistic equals 0.39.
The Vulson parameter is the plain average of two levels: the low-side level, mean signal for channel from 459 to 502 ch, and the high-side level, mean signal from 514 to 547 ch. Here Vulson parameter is 3.48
